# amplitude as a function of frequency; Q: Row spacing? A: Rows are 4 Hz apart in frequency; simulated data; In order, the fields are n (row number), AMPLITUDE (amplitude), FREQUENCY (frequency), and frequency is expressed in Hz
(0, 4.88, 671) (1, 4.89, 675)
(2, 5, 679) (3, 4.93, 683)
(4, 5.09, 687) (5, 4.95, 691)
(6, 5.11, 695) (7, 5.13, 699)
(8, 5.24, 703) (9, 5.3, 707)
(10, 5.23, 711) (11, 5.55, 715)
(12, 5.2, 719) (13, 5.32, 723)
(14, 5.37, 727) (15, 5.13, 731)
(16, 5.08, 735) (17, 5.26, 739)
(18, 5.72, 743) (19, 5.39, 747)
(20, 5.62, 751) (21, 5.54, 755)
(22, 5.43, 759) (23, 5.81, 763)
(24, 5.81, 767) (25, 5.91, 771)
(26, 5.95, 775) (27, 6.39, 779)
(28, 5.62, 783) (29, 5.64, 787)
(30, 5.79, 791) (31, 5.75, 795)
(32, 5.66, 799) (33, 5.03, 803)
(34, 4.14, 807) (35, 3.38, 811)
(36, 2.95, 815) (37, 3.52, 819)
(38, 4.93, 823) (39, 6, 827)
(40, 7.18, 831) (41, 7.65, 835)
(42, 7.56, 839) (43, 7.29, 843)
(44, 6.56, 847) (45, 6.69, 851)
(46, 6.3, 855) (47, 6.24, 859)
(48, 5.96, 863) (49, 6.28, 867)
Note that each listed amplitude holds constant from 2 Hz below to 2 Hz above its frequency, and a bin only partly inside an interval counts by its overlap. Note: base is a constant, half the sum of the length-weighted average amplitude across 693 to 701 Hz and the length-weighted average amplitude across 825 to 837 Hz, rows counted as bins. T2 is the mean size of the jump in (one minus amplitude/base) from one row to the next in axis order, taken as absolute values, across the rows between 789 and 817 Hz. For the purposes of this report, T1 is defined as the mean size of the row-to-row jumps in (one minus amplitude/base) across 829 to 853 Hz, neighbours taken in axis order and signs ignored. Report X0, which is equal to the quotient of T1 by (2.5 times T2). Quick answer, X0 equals 0.3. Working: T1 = 0.06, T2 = 0.08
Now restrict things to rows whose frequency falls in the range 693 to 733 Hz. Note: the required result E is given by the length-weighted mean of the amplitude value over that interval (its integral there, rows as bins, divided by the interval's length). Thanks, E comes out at 5.3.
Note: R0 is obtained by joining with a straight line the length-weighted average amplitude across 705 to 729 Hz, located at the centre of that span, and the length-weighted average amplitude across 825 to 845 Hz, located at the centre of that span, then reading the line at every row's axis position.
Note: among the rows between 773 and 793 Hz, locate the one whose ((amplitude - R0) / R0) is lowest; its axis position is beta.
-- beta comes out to 787 Hz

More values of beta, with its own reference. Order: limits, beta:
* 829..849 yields 847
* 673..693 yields 691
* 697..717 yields 711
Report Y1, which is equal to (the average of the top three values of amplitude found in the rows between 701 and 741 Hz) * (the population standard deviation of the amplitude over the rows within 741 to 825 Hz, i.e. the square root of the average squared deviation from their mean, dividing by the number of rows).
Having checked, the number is 4.9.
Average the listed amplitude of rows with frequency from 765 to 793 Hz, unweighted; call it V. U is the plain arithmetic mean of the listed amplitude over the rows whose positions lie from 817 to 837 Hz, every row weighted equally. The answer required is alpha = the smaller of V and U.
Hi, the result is 5.86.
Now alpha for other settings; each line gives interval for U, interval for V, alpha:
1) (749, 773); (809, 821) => 3.28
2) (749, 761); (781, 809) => 5.38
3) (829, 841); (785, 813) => 5.06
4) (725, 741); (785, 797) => 5.21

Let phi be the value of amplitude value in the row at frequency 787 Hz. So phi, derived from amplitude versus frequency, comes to 5.64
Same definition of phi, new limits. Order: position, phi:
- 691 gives 4.95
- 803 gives 5.03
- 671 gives 4.88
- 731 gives 5.13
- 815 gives 2.95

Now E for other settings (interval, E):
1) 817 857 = 6.4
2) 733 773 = 5.6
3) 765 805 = 5.8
